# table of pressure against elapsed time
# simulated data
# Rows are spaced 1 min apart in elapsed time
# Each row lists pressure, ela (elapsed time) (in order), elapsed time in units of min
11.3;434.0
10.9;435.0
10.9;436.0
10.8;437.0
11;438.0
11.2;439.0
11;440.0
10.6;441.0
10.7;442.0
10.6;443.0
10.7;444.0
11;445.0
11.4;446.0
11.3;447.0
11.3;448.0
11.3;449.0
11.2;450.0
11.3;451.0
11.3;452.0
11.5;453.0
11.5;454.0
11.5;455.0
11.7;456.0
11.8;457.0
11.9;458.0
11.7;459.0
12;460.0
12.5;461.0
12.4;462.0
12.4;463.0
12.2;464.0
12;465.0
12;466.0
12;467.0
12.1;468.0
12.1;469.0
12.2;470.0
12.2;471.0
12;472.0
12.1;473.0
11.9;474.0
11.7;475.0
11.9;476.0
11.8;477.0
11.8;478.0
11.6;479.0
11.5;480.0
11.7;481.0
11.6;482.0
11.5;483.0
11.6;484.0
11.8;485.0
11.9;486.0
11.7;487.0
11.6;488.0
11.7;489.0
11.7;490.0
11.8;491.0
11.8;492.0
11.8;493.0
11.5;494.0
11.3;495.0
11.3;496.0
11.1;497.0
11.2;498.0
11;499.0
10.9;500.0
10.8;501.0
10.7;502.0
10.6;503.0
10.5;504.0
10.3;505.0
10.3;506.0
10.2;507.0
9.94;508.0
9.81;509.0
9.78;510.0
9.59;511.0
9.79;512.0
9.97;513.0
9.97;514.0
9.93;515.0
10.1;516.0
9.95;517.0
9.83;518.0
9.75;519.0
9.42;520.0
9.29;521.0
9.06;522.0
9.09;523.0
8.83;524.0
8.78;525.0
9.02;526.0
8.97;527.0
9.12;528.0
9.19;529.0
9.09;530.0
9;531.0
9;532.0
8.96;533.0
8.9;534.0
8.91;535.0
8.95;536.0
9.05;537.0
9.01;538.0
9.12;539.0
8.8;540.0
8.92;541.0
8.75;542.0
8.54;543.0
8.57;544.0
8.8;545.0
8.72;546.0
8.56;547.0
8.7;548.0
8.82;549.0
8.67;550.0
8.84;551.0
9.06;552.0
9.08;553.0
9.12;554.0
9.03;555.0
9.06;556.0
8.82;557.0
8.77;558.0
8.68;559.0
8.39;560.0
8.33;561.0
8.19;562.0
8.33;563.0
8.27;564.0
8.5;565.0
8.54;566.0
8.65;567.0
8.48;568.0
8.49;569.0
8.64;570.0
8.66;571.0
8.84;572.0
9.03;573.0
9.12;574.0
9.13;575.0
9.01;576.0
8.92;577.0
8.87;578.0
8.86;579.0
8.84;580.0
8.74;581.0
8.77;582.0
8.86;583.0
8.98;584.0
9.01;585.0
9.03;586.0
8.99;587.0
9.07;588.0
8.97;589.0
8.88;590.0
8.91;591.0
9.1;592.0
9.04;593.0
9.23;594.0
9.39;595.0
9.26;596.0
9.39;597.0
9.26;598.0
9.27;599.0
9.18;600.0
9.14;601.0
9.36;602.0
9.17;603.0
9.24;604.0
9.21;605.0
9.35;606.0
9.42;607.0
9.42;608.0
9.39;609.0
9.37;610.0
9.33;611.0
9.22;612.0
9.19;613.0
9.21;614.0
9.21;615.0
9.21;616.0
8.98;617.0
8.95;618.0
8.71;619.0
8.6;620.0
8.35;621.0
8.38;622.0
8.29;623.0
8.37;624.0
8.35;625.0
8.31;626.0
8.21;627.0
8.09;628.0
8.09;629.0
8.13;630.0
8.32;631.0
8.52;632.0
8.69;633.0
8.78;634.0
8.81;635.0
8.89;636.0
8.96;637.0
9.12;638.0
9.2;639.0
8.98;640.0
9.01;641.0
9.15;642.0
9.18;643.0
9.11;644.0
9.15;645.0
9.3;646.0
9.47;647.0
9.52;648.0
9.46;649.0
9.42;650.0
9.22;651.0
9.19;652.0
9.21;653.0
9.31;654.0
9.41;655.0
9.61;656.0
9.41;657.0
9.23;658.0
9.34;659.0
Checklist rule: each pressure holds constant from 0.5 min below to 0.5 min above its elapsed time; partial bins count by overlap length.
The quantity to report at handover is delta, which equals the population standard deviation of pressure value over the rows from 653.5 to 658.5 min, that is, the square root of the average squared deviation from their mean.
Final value 0.127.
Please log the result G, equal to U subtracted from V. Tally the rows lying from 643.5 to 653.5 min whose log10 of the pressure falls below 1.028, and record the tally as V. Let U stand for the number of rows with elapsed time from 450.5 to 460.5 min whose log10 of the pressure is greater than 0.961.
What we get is 0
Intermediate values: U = 10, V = 10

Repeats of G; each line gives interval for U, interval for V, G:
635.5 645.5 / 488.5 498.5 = -4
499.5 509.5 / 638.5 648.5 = 0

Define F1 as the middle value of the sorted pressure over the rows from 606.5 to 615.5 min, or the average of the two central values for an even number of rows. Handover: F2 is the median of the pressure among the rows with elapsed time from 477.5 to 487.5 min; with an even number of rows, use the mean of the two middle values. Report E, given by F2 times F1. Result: 109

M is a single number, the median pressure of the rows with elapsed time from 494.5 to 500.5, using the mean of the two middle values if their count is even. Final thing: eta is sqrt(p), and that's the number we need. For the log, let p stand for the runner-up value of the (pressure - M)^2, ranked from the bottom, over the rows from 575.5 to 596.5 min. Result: 1.9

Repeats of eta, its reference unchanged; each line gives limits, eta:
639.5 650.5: 1.7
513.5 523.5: 1.2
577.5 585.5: 2.2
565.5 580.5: 2.0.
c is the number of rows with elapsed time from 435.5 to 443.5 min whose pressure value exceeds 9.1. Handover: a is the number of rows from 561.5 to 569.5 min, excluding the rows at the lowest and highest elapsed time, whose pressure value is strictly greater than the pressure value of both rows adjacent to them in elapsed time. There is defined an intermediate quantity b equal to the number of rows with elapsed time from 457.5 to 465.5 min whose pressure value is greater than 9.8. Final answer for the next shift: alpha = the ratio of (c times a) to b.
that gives 2.00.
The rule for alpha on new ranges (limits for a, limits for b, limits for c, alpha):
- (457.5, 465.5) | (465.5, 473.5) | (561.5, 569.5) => 0.00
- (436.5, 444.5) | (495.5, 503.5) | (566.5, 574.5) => 0.25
